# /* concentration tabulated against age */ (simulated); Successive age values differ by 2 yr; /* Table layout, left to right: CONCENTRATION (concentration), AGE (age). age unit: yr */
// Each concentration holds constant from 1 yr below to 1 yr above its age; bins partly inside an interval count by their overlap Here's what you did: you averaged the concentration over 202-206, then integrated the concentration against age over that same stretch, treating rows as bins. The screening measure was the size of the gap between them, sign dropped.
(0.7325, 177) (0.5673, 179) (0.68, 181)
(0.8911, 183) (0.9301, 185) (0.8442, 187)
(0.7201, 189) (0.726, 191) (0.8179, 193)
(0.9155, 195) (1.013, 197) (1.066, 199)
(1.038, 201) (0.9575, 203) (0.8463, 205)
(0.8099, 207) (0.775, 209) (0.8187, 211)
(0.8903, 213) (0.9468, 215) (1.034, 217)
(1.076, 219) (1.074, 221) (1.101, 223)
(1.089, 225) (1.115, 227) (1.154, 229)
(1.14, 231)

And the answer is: 2.71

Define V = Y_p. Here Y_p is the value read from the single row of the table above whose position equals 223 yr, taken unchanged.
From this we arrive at 1.101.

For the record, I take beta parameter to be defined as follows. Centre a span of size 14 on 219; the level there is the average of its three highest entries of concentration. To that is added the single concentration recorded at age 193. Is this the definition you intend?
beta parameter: 1.91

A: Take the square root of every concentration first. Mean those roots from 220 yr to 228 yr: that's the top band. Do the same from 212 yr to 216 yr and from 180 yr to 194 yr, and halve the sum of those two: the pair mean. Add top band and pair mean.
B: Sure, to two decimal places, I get 1.97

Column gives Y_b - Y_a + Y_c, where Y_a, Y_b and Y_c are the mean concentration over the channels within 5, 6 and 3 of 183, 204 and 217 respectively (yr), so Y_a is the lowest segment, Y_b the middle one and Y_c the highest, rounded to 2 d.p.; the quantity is 1.15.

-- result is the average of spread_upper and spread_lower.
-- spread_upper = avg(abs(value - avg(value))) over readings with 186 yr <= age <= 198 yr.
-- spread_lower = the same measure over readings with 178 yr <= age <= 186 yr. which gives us 0.11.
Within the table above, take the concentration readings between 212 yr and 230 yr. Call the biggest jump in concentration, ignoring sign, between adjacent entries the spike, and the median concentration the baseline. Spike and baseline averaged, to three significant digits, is 0.582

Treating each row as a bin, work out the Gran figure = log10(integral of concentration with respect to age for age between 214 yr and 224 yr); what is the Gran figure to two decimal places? 1.02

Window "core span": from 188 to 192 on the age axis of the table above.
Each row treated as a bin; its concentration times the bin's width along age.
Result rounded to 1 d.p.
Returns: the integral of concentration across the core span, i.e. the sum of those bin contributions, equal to 2.9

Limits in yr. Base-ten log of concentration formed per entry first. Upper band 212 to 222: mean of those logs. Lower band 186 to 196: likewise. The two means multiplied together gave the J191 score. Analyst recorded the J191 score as -0.0001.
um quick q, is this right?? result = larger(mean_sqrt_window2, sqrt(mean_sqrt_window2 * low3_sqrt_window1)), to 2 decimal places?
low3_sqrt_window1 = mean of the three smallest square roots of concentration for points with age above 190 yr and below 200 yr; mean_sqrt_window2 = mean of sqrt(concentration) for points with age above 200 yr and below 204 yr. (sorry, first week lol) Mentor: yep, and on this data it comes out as 1.00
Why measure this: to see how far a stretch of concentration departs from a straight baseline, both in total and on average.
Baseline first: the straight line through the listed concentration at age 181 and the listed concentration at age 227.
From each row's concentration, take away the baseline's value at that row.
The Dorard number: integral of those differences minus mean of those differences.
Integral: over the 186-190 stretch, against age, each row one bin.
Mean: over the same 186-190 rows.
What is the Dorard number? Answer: 0.11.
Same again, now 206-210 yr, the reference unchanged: -0.43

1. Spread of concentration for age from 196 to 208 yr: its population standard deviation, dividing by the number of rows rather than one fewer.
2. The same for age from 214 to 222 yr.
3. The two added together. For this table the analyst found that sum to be 0.15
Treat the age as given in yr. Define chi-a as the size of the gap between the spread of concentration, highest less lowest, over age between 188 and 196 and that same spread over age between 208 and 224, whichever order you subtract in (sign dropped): 0.13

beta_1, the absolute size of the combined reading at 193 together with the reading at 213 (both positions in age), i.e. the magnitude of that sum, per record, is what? 1.71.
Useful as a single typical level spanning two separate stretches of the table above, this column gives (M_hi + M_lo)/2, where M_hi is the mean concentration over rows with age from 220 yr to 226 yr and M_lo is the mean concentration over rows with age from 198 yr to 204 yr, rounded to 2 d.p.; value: 1.05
